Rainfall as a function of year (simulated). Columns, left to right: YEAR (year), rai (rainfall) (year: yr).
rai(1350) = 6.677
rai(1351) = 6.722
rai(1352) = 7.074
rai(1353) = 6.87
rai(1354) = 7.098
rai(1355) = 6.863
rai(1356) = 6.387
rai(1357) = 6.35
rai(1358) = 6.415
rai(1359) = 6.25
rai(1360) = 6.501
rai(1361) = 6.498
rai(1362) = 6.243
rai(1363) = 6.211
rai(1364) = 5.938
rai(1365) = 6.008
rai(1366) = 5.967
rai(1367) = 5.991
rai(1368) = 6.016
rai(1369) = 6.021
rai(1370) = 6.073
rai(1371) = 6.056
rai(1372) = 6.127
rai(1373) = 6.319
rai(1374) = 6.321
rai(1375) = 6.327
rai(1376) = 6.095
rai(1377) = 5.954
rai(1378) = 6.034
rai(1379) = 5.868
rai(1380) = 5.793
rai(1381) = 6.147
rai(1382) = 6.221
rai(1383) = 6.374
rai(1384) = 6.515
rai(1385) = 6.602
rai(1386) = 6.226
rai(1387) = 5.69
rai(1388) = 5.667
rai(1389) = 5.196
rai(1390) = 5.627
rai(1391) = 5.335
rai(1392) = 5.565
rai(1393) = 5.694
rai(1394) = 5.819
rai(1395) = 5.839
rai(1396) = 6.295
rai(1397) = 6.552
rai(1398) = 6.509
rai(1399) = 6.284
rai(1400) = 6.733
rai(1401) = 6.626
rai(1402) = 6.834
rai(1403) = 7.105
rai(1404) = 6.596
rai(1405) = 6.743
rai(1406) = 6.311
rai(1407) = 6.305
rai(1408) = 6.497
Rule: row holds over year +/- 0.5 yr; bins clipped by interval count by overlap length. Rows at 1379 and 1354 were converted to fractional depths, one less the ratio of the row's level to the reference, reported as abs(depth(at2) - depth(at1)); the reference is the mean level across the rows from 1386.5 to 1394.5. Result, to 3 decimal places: 0.221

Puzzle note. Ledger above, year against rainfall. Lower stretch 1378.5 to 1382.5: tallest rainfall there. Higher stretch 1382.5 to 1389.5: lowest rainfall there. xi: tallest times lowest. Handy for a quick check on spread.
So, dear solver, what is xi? 32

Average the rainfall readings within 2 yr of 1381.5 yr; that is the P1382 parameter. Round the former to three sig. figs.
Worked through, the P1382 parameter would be 6.13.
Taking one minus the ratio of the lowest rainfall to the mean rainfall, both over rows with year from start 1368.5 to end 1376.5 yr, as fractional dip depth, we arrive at 0.024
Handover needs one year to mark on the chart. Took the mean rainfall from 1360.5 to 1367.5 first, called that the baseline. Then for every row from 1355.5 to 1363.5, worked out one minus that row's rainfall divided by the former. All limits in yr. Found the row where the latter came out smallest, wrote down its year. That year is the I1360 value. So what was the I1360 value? 1360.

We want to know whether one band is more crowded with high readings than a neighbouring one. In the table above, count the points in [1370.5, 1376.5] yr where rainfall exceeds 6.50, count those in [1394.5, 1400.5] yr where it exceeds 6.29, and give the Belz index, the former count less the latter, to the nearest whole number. -4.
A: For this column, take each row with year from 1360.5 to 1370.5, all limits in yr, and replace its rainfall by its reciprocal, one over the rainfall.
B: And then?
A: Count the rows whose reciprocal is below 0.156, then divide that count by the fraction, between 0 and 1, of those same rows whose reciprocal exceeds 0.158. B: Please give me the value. 1.1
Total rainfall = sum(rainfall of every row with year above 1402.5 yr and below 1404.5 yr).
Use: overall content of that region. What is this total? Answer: 13.7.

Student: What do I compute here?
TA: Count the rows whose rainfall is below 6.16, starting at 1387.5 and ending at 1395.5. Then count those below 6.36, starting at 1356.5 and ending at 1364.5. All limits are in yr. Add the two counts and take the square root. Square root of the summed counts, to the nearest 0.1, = 3.6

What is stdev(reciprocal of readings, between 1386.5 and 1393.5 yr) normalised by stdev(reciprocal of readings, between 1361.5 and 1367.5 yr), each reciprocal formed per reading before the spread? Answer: 1.9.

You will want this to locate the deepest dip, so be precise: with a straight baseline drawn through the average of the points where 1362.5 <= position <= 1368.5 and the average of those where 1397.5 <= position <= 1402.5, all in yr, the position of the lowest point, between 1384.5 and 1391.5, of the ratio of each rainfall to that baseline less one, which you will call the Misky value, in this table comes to 1389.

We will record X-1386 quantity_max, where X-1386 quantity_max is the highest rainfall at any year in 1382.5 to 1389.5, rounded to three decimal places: 6.602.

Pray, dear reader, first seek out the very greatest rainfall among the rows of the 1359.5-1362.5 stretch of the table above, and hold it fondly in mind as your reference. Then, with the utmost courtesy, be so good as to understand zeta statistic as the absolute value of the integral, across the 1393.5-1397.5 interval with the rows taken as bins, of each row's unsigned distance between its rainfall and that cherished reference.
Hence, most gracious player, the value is 1.6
